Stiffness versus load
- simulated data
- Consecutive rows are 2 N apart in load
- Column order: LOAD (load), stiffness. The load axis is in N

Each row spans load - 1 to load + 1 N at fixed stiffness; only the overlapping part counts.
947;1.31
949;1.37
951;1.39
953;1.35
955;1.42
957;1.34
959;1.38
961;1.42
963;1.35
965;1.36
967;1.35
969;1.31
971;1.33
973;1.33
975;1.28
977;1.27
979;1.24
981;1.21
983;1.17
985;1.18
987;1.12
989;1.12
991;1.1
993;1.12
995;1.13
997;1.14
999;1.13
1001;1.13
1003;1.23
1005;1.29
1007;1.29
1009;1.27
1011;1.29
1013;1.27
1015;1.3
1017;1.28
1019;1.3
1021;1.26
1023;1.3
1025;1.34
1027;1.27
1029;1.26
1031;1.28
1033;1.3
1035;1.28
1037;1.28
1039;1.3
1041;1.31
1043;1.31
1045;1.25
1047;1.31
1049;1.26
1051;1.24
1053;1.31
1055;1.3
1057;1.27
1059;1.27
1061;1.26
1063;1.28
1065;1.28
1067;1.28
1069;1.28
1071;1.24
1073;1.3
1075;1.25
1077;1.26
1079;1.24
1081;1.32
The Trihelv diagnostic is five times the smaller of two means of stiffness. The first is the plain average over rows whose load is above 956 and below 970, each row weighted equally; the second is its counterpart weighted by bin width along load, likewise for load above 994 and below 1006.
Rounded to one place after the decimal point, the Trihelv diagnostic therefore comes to 5.9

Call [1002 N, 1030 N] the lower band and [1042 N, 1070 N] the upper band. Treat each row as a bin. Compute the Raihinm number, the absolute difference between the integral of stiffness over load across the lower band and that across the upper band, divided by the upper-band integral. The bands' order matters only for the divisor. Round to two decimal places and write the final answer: 0.00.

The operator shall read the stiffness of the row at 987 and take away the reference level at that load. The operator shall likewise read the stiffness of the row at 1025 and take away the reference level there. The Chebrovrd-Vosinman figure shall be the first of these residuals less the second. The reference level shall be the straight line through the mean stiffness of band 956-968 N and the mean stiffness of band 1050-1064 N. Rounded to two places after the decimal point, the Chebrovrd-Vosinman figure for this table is -0.26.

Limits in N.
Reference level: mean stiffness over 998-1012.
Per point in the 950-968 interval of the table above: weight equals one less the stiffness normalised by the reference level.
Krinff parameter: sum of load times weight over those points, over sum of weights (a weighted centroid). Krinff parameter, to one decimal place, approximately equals 958.7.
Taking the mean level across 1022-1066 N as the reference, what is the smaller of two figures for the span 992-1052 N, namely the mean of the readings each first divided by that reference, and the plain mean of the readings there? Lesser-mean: 0.98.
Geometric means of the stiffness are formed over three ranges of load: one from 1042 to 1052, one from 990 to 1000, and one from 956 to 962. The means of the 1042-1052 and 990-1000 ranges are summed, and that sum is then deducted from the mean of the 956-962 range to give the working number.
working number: -1.02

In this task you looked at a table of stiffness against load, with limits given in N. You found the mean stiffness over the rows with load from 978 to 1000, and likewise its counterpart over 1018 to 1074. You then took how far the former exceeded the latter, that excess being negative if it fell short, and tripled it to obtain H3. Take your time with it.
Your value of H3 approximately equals -0.40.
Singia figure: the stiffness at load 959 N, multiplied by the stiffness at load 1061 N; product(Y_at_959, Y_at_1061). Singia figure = 1.74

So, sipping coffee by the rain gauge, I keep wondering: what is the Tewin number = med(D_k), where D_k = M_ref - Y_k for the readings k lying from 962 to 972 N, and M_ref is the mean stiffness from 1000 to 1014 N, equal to -0.10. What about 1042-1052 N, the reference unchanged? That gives -0.01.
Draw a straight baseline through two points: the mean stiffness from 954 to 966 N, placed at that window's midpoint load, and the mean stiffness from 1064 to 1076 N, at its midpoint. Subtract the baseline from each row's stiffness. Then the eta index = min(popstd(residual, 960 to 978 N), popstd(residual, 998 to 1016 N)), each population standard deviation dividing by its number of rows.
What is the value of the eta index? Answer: 0.0380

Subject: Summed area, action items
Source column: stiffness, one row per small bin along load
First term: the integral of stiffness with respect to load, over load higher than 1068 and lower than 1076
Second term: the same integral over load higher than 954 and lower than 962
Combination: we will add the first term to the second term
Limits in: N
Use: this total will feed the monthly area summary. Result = 21.3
